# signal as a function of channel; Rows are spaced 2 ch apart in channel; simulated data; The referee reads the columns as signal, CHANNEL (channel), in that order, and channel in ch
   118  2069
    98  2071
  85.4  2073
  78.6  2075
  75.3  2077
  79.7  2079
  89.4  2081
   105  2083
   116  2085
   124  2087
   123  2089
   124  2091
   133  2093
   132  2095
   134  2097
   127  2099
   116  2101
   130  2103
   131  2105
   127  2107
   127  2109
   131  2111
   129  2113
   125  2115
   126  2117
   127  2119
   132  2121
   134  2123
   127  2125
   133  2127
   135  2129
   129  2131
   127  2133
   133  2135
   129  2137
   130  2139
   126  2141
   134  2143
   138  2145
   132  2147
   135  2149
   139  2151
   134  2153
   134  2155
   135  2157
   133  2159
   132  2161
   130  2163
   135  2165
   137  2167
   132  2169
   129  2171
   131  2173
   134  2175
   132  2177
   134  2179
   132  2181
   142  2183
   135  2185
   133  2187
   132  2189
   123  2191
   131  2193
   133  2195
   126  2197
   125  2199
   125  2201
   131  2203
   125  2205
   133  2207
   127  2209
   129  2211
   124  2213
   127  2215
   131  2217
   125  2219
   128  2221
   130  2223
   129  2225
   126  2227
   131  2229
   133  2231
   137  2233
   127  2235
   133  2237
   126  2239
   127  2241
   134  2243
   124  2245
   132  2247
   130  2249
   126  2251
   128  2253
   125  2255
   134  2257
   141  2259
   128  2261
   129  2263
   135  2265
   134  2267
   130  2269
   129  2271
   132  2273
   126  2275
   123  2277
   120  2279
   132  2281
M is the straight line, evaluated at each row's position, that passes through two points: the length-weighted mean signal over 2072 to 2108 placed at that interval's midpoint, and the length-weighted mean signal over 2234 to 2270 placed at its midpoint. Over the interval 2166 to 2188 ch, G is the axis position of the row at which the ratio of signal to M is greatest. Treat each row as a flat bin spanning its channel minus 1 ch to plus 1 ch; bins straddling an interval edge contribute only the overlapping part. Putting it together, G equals 2183 ch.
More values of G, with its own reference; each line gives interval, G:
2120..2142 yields 2129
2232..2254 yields 2233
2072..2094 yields 2093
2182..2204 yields 2183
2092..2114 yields 2097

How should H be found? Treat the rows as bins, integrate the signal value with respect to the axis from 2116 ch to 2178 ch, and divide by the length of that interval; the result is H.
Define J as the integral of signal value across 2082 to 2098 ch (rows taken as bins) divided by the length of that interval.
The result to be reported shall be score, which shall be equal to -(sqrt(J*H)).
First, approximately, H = 132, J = 124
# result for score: -128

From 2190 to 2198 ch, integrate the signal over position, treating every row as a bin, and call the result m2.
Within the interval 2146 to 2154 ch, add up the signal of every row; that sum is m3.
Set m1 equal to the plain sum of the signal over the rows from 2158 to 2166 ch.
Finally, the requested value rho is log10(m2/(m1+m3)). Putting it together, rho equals -0.02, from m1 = 530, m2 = 1026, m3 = 540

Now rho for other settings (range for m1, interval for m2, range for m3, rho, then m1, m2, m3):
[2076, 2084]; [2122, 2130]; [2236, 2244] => 0.09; 349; 1058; 520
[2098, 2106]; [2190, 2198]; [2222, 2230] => 0.00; 504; 1026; 516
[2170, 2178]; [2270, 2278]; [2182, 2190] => -0.02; 526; 1020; 542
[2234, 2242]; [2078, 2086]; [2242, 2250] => -0.12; 513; 780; 520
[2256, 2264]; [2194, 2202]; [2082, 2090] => 0.01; 532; 1018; 468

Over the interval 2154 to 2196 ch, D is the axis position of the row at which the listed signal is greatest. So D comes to 2183 ch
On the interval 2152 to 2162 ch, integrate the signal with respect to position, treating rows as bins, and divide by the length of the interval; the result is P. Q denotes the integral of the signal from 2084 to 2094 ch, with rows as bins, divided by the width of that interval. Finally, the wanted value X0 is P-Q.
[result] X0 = 9.6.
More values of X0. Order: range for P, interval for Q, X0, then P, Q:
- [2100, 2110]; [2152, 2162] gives -7.4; 126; 134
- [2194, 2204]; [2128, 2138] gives -2.6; 128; 131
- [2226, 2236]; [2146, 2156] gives -4.0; 131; 135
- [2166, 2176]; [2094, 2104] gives 4.8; 133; 128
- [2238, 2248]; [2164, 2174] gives -4.2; 129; 133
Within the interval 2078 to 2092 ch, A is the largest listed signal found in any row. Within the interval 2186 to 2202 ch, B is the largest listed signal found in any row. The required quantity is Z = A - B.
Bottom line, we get -9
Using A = 124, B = 133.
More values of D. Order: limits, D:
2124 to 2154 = 2151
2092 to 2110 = 2097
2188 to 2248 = 2233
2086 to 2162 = 2151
